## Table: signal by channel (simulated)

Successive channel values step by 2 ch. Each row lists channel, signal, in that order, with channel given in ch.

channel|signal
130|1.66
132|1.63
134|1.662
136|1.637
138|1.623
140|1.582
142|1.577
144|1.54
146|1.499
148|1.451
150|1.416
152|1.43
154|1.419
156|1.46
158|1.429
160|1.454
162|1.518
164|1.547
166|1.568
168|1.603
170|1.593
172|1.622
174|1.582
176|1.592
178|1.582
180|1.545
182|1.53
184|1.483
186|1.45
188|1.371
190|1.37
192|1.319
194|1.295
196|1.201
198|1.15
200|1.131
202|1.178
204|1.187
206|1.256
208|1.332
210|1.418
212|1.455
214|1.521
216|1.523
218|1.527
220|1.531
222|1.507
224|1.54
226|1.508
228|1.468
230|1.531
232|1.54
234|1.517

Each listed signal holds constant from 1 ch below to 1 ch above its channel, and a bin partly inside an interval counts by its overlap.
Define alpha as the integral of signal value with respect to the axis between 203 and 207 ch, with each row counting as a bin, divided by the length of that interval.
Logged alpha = 1.22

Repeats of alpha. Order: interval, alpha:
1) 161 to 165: 1.53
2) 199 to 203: 1.15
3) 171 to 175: 1.60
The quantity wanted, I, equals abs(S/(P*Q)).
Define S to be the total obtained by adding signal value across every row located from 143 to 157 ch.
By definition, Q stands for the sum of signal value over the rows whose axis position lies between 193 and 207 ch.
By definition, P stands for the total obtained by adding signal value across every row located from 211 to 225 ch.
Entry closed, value 0.115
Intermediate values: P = 10.6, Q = 8.4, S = 10.2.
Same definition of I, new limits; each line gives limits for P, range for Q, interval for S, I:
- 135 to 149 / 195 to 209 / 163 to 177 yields 0.121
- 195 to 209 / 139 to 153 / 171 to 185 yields 0.124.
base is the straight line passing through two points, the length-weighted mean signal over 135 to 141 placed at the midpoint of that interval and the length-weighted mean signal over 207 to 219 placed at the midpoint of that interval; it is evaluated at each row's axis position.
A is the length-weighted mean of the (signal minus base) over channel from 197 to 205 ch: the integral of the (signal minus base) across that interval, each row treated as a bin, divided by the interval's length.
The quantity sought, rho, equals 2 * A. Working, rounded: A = -0.33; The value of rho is -0.65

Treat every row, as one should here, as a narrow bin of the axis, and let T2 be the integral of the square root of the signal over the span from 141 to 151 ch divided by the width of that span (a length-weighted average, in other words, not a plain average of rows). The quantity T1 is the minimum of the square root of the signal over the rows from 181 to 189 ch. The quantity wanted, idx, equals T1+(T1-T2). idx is 1.12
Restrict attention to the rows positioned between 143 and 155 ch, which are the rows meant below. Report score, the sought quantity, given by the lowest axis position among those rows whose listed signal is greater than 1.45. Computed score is 144 ch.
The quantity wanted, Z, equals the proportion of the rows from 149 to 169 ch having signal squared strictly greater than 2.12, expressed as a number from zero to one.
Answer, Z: 0.50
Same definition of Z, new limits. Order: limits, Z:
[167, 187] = 0.90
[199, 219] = 0.30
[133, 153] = 0.70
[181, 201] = 0.20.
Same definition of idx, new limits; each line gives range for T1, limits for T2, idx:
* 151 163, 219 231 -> 1.15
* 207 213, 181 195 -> 1.12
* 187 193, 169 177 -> 1.03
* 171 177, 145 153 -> 1.31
